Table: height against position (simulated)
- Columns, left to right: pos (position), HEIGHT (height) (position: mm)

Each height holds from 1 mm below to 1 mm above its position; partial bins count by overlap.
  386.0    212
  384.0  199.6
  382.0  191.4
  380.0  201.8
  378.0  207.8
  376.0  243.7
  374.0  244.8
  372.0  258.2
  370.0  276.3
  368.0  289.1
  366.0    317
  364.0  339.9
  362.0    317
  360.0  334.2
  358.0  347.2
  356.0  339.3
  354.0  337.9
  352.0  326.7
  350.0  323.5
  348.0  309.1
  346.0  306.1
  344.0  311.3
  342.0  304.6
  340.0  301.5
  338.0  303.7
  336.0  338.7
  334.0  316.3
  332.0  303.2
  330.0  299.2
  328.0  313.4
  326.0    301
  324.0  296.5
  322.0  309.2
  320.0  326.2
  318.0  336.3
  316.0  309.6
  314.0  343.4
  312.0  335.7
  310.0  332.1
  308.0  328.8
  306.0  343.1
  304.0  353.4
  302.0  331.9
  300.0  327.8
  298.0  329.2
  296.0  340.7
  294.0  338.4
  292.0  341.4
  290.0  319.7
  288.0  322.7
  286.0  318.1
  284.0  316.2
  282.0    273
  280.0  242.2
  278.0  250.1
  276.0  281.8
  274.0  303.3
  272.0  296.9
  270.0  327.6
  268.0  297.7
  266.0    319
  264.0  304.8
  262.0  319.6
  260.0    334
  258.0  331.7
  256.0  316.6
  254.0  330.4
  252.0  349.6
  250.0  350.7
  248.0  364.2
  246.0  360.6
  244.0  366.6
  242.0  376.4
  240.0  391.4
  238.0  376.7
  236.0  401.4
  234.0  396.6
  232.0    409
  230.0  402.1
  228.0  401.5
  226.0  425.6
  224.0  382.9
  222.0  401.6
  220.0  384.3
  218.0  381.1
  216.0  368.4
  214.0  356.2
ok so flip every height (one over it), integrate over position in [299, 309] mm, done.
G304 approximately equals 0.030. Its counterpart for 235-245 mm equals 0.026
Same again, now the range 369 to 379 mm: 0.041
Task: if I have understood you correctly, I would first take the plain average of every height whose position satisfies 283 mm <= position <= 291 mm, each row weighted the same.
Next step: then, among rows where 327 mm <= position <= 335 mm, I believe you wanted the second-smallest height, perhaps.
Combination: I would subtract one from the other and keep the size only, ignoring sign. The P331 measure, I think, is 16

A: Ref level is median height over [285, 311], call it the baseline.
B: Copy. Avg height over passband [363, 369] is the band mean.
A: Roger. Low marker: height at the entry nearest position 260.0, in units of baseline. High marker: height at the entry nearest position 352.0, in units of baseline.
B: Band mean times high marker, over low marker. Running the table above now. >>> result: 308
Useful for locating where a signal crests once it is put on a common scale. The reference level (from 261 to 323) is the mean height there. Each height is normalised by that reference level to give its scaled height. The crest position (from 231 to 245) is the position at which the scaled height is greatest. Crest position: 232.0 mm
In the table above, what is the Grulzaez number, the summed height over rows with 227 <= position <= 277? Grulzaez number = 8710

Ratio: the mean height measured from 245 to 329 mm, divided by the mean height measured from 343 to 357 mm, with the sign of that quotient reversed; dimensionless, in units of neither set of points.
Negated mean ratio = -1.00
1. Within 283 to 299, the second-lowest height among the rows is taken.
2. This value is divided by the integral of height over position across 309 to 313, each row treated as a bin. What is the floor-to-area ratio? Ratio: 0.238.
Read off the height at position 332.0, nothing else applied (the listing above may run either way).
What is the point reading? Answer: 303.2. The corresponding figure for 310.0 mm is 332.1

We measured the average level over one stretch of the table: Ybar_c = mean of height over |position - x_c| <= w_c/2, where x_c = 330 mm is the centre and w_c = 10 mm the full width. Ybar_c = 307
